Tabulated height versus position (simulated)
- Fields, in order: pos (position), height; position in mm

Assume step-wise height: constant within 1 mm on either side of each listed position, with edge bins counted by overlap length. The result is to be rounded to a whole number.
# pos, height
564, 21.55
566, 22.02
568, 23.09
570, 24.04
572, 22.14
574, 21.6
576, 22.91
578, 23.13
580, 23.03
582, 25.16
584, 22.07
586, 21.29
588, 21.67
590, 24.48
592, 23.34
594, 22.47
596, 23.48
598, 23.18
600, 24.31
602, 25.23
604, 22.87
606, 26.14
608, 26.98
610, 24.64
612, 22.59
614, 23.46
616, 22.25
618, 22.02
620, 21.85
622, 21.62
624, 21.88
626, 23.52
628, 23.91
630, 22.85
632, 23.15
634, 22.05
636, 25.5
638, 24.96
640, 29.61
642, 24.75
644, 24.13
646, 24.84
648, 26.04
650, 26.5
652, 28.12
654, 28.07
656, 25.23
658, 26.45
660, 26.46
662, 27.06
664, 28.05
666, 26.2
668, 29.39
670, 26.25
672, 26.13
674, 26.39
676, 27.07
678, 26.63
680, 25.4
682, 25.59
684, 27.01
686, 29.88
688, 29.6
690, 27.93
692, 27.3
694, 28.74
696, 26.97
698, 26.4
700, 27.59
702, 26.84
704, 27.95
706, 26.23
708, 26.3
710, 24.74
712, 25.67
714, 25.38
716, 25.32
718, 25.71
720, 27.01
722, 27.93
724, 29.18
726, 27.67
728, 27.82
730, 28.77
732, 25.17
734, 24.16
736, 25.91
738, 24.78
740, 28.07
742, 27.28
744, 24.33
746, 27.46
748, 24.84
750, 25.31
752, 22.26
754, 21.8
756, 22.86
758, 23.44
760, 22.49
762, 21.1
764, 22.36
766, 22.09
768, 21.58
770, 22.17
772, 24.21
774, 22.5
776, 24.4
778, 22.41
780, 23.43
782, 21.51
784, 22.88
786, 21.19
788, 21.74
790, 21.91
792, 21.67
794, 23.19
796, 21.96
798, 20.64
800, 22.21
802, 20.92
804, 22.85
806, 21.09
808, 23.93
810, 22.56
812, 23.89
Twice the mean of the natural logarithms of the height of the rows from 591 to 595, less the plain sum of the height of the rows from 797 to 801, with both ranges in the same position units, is -37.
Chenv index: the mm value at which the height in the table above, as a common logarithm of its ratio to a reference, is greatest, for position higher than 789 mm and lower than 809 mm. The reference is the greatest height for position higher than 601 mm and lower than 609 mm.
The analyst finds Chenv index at 808 mm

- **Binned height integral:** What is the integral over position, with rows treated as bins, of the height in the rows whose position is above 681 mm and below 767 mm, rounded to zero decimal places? 2230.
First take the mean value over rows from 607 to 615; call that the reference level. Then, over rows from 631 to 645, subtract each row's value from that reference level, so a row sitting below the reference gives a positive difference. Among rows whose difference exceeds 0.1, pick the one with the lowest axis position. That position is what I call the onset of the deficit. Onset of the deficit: 632 mm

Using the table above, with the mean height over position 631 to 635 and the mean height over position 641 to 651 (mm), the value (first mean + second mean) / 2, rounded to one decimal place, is 23.9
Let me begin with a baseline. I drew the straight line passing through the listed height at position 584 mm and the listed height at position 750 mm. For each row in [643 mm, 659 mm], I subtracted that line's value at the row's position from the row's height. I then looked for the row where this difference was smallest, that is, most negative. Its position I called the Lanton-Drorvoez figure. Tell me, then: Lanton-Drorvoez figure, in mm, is 644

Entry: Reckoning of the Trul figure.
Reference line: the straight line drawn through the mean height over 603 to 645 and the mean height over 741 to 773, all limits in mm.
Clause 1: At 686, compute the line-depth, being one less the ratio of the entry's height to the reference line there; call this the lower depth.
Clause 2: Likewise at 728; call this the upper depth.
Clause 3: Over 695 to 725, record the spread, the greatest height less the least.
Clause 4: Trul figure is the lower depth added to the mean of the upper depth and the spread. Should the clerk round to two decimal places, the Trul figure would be 1.87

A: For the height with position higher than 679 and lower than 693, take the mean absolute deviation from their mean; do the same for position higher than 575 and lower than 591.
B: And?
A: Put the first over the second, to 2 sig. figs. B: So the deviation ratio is 1.4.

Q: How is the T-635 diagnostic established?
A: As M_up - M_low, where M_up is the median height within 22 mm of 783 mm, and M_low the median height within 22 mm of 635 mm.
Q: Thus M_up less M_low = -2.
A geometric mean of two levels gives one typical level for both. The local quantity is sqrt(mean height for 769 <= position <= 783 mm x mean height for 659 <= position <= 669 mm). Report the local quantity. 25.1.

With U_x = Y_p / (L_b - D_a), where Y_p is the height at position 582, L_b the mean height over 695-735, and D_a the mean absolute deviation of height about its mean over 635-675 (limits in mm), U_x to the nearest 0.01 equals 0.99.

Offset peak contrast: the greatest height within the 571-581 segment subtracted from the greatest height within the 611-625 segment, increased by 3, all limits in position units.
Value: 3.3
